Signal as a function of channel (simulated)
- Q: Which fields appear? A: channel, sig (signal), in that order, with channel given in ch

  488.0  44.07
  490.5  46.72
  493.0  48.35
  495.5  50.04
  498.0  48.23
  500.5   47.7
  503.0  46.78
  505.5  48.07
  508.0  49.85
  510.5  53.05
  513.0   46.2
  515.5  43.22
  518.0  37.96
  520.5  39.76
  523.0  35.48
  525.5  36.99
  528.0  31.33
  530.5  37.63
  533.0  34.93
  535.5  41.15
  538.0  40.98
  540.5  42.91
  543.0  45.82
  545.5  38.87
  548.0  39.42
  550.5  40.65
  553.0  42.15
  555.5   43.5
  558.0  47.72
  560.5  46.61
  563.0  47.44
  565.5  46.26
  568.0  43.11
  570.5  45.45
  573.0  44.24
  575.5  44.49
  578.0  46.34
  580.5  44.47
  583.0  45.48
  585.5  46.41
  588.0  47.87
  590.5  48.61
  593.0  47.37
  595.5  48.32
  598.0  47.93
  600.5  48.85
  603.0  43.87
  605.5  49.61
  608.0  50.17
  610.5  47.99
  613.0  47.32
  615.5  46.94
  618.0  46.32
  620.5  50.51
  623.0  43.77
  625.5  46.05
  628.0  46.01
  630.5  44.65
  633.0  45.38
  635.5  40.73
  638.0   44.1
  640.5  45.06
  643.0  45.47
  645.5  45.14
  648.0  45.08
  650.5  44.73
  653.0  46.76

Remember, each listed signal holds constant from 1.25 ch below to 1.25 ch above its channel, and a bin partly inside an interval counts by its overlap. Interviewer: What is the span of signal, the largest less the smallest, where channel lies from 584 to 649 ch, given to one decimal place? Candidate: 9.8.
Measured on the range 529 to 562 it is 12.8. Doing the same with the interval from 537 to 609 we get 11.3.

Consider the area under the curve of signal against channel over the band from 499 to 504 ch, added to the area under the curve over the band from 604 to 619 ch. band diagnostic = 957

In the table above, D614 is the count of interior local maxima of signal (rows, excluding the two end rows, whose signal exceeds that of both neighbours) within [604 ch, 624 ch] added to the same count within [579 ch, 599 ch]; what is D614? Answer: 4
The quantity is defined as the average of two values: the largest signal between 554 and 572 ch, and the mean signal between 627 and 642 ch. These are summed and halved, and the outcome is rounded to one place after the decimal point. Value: 46.0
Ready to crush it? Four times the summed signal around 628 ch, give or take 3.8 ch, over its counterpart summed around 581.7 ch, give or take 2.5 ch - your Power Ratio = 6.1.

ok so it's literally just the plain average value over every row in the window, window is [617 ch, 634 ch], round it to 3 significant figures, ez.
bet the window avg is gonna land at 46.1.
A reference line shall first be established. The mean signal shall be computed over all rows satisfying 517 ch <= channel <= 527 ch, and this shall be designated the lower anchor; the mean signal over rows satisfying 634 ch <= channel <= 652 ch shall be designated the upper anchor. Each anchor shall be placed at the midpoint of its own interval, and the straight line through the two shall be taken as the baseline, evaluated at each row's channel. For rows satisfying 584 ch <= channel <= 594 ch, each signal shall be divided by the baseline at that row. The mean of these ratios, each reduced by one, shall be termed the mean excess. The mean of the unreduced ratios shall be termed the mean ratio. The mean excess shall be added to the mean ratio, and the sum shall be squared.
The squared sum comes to 1.7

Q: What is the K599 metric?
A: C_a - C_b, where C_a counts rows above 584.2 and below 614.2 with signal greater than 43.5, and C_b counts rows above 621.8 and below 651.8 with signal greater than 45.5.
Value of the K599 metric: 10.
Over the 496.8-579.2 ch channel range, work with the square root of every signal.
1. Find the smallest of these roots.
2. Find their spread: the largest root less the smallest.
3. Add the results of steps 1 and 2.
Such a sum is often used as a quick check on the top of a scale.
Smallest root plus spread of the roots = 7.284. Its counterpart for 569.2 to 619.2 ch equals 7.083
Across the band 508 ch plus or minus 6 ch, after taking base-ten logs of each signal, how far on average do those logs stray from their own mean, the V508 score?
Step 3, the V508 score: 0.019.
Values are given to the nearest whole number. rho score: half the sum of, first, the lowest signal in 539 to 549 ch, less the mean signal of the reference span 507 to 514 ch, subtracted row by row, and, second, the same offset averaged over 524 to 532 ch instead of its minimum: -13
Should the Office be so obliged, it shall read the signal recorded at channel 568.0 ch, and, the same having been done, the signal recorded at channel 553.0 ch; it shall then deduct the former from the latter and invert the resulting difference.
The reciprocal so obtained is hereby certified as -1.0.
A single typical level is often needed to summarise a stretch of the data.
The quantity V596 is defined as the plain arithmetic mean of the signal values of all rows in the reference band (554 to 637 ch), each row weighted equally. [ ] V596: 46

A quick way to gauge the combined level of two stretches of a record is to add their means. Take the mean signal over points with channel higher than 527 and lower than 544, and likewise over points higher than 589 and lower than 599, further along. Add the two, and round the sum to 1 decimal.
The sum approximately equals 87.3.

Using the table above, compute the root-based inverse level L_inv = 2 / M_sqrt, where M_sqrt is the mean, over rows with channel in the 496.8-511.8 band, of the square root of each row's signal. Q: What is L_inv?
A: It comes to 0.286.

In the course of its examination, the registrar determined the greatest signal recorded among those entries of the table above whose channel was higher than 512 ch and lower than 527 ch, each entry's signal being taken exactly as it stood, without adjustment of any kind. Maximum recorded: 46.2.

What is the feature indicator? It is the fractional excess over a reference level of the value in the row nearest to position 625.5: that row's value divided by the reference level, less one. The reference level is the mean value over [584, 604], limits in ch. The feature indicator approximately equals -0.03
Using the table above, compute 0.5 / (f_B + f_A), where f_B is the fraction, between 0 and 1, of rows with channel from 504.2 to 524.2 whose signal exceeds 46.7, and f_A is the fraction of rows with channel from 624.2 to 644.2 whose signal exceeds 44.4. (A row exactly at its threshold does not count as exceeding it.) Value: 0.44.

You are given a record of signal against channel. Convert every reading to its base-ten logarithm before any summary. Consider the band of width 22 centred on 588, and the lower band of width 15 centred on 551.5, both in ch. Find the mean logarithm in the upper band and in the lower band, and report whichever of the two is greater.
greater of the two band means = 1.67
